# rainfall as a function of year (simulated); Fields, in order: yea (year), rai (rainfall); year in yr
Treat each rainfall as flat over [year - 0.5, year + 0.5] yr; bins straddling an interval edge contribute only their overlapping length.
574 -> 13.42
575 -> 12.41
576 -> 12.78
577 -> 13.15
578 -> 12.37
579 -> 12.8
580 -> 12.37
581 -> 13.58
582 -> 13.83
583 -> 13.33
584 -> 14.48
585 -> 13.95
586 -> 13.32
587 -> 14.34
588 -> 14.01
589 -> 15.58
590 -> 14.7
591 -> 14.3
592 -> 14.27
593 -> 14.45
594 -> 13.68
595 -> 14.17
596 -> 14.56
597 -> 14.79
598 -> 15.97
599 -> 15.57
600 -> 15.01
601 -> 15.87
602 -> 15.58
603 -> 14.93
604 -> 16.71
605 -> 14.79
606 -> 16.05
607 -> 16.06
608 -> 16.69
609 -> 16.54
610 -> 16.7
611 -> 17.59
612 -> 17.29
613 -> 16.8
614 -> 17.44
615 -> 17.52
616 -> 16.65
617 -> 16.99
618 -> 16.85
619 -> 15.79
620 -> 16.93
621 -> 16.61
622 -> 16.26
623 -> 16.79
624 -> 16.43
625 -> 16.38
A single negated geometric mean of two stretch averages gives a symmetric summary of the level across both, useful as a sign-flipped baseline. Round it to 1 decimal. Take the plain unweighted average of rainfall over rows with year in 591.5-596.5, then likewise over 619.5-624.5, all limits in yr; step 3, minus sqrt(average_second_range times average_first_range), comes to -15.4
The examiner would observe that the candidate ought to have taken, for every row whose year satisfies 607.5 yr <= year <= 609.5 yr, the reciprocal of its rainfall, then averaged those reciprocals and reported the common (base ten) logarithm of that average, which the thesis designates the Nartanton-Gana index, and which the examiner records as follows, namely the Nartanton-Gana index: -1.22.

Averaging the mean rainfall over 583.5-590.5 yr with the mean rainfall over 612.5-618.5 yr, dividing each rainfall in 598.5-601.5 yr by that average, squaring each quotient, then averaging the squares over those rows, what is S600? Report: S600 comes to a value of 0.97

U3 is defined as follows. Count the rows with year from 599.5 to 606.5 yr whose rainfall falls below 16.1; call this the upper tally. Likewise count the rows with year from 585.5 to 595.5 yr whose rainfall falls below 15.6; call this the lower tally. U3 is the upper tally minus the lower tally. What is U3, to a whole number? -4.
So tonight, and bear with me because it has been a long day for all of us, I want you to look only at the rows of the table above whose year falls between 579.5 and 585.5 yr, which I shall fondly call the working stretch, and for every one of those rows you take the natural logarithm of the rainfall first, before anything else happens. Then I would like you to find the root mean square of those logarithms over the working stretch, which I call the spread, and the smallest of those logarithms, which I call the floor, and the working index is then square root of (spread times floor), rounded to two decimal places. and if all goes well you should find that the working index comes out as 2.56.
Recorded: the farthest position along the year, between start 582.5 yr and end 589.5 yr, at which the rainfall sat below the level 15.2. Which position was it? 588 yr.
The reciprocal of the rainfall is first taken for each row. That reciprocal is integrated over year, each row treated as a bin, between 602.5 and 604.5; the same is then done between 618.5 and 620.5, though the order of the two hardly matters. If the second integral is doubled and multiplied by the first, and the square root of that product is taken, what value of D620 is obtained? 0.176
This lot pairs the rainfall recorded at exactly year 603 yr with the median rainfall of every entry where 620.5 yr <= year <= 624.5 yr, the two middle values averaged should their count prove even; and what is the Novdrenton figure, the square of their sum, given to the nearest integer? 989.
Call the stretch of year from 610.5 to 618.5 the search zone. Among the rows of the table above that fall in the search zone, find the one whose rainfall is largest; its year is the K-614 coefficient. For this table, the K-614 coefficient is 611 yr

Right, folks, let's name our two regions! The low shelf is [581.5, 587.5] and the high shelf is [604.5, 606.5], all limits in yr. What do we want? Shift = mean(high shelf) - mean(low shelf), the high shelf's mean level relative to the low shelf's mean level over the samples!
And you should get 1.5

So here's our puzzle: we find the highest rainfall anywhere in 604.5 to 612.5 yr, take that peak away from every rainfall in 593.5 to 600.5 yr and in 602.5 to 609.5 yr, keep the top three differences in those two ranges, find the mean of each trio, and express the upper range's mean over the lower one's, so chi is 0.45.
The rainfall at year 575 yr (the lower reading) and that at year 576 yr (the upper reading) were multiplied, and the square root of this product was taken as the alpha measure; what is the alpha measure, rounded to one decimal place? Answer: 12.6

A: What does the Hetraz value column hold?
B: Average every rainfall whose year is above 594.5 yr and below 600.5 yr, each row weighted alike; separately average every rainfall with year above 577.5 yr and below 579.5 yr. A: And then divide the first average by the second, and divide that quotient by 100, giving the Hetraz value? 0.0119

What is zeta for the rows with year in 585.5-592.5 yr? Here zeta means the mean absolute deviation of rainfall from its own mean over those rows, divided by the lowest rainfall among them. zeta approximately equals 0.0335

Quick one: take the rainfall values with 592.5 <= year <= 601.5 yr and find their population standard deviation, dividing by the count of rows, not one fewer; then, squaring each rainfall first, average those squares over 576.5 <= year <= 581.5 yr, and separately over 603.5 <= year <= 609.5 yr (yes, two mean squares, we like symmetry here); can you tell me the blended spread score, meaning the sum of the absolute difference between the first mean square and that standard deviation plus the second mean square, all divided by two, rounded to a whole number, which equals 213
